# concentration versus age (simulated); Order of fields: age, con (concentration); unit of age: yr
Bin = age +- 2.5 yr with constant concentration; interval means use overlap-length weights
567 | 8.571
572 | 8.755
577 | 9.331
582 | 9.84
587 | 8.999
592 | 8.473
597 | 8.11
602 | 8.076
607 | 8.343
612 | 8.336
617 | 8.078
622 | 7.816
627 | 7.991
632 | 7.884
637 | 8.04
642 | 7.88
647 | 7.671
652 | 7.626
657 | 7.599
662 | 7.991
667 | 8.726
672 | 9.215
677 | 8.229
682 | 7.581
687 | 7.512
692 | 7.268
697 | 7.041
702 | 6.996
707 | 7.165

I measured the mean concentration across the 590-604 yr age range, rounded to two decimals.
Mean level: 8.22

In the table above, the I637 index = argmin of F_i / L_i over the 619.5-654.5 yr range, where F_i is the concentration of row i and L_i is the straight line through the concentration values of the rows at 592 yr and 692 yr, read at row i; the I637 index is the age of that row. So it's 622 yr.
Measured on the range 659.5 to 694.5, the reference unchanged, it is 692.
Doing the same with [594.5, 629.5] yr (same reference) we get 622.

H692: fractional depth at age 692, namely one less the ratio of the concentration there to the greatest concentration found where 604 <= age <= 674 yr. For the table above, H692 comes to 0.21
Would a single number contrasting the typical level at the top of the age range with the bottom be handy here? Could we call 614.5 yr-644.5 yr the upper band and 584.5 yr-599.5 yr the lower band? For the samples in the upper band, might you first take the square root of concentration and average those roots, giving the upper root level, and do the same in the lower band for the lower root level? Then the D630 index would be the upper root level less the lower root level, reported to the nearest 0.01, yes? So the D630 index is -0.10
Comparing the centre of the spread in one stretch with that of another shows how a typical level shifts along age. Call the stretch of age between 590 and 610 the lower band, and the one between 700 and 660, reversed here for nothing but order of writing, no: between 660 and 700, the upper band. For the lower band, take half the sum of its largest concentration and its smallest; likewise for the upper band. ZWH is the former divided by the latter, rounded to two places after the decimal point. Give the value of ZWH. 1.02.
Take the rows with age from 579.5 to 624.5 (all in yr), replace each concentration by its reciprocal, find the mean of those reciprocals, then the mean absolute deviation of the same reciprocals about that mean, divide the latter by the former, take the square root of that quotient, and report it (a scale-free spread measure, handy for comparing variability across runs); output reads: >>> 0.22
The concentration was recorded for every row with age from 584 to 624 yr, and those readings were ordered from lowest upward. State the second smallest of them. 8.076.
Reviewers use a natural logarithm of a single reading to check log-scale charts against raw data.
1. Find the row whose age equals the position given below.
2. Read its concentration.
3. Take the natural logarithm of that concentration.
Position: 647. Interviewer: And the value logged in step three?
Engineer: 2.04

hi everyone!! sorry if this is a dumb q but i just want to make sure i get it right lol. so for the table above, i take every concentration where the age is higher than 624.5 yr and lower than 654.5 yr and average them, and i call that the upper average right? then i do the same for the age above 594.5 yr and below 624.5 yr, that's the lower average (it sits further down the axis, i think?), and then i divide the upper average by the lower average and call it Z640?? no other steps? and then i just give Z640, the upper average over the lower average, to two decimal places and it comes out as 0.97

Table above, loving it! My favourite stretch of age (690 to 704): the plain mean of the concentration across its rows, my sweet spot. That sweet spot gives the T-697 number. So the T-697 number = 7.1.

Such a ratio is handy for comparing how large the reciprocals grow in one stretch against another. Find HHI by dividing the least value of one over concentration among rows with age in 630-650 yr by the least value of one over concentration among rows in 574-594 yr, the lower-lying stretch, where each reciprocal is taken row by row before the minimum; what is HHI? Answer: 1.22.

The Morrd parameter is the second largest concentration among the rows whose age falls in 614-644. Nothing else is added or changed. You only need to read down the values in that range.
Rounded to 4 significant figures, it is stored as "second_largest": 8.040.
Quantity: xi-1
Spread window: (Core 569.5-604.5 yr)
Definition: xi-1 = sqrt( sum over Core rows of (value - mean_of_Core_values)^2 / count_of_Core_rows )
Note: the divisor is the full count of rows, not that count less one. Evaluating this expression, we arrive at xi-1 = 0.60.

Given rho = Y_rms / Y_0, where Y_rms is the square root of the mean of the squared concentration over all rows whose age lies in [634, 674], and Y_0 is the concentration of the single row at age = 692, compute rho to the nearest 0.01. 1.12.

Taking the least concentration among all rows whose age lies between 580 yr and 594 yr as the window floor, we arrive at 8.473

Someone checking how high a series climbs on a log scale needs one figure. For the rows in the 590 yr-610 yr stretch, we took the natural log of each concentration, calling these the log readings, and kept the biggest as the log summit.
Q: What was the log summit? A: 2.14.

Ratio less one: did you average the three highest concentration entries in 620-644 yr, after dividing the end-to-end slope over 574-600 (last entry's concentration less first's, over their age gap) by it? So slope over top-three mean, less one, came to -1.01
